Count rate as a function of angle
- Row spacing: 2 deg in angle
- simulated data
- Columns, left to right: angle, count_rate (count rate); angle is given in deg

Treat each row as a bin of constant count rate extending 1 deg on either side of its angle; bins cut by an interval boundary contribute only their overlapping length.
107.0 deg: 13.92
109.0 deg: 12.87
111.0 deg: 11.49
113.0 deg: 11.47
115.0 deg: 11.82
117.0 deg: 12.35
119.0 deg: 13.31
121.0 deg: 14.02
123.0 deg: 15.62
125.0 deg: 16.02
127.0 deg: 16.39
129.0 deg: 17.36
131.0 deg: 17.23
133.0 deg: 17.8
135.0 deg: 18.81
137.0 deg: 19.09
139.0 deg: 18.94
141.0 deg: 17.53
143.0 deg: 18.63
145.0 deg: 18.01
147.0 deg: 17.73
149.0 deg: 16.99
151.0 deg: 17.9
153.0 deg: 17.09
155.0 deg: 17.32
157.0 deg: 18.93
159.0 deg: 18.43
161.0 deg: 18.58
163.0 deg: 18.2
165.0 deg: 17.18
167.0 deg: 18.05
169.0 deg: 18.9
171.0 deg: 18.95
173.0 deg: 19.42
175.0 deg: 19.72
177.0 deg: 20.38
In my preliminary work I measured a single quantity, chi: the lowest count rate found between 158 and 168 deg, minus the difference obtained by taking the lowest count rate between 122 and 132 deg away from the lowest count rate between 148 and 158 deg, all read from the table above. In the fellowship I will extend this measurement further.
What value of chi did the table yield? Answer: 15.8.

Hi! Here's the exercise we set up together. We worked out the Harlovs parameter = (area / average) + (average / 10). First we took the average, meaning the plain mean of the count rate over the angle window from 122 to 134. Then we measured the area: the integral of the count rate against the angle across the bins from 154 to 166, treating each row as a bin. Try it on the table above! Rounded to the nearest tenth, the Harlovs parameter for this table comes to 14.7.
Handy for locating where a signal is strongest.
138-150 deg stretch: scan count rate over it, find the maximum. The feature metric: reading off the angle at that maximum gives 139.0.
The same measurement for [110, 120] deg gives 119.0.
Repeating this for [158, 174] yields 173.0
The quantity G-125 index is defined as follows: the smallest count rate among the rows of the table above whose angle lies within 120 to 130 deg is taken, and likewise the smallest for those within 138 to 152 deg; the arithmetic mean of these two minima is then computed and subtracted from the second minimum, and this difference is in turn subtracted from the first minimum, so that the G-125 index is 13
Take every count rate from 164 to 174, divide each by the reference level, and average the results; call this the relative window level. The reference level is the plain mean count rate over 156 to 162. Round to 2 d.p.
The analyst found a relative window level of 0.99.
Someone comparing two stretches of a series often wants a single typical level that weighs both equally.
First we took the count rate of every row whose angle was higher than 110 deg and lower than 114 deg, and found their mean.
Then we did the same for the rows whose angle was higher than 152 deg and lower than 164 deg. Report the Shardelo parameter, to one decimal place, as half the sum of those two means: 14.8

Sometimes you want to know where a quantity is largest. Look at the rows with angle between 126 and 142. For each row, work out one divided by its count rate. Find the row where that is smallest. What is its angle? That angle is 137.0 deg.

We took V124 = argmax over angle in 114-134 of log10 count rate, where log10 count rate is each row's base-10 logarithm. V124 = 133.0 deg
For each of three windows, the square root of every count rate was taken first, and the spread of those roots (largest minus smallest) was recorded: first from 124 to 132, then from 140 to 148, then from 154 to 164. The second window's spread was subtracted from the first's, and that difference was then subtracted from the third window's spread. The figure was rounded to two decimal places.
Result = 0.15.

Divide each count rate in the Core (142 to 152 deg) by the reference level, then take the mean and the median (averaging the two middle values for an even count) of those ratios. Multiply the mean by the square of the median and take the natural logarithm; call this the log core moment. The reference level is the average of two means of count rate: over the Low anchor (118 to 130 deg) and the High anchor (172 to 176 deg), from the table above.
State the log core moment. 0.06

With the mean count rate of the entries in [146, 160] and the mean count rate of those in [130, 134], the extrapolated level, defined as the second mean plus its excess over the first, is 17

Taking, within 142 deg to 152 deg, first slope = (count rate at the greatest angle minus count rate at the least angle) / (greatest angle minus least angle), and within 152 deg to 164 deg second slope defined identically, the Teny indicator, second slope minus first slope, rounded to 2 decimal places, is 0.20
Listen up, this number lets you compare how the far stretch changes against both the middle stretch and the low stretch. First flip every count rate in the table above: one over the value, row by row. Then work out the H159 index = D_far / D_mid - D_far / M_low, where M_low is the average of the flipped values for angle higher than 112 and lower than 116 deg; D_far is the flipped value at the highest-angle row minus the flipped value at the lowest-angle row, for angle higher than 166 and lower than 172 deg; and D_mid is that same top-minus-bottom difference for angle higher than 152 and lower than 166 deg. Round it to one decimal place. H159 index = 8.6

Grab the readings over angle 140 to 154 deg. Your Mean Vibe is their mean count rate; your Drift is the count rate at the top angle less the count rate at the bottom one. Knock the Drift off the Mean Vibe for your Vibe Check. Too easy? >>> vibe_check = 18.1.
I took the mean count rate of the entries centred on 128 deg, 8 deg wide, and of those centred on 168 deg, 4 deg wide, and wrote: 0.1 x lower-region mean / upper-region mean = 0.091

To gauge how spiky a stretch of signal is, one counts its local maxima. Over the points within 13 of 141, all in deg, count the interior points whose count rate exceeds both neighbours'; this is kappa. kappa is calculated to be 3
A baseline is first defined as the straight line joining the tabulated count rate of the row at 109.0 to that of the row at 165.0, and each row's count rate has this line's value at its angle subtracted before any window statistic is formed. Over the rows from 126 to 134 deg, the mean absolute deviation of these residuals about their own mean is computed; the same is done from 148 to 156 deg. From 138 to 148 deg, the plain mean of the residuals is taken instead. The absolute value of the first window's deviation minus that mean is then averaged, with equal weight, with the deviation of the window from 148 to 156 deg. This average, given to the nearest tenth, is 1.3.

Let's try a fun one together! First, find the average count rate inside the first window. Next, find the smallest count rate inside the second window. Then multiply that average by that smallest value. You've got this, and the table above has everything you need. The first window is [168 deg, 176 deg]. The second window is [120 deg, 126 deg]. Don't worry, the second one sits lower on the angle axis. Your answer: 270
